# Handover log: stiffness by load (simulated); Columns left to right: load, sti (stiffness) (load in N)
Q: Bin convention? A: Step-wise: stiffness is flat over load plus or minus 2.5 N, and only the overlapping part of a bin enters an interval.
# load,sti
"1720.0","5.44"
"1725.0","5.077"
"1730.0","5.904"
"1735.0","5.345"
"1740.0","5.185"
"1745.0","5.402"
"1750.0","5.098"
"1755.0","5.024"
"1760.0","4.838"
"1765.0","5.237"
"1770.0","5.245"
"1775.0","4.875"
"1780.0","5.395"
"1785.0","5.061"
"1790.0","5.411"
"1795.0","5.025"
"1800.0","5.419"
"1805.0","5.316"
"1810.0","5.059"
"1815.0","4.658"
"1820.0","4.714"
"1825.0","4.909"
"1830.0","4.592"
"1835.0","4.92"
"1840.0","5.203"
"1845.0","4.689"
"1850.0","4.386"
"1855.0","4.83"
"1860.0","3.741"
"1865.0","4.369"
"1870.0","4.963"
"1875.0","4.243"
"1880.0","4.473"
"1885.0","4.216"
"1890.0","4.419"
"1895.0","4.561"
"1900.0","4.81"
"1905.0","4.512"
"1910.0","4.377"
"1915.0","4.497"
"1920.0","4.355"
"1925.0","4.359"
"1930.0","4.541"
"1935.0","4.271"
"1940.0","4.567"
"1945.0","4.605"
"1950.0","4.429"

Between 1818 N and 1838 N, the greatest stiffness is 4.92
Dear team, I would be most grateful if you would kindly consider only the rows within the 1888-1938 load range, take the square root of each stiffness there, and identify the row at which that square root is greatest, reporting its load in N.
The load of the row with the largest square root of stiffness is 1900.0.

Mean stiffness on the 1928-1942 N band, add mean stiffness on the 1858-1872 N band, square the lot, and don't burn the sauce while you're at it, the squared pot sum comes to 78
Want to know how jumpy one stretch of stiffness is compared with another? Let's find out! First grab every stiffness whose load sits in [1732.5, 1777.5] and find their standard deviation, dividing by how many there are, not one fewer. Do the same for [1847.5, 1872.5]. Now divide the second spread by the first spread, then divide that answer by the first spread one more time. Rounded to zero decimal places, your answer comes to 12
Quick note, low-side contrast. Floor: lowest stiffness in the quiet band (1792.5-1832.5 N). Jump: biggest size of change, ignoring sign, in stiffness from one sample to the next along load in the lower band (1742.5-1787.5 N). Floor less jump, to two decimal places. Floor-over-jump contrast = 4.07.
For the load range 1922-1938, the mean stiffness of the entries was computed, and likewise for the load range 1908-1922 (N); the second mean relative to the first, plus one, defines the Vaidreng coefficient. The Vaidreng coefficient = 2.00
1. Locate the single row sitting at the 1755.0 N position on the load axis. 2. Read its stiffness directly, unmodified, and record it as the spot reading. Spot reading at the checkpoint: 5.024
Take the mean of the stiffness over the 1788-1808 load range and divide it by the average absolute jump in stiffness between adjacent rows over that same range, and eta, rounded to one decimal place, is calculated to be 18.0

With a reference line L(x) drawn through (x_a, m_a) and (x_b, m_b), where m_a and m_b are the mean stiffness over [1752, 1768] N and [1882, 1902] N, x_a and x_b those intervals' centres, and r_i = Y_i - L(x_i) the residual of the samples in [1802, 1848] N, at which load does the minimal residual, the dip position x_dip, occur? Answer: 1830.0 N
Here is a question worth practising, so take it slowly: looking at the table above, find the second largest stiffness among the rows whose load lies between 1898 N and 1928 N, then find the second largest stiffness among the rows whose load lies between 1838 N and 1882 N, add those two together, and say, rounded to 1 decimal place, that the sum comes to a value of 9.5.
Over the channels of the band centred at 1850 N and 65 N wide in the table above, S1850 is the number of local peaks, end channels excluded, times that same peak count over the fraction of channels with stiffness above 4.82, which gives 42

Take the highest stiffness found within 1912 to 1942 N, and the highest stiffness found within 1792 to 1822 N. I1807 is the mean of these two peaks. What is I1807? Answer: 4.99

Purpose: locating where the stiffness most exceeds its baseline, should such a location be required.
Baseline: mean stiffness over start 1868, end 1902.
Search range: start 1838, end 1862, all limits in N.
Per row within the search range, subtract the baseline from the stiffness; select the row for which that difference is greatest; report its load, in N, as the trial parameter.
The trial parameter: 1840.0 N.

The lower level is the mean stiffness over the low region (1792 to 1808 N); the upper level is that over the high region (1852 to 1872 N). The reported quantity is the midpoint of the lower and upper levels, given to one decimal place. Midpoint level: 4.9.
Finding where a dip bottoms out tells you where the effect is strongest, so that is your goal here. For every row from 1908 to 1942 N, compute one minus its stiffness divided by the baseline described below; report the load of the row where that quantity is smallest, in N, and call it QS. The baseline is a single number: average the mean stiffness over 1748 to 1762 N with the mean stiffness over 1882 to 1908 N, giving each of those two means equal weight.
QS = 1940.0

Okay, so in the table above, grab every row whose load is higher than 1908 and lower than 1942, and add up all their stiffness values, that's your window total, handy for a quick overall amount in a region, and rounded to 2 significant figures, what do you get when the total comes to 31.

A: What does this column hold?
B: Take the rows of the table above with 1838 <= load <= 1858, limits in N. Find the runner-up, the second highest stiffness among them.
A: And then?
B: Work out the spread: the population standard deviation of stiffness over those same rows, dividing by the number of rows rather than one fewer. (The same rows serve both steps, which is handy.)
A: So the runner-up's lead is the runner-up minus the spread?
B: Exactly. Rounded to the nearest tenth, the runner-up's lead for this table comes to 4.5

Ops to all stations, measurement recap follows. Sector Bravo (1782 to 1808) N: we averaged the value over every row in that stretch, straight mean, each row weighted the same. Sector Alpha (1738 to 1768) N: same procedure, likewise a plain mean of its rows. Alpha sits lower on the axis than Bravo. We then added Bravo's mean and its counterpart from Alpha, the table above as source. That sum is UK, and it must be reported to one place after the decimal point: 10.4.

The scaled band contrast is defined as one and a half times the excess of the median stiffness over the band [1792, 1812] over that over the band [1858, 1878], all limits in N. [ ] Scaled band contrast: 1.3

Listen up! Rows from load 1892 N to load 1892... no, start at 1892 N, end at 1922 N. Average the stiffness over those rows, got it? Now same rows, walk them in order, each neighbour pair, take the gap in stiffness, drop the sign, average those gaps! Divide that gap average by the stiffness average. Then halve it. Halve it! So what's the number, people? 0.0209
